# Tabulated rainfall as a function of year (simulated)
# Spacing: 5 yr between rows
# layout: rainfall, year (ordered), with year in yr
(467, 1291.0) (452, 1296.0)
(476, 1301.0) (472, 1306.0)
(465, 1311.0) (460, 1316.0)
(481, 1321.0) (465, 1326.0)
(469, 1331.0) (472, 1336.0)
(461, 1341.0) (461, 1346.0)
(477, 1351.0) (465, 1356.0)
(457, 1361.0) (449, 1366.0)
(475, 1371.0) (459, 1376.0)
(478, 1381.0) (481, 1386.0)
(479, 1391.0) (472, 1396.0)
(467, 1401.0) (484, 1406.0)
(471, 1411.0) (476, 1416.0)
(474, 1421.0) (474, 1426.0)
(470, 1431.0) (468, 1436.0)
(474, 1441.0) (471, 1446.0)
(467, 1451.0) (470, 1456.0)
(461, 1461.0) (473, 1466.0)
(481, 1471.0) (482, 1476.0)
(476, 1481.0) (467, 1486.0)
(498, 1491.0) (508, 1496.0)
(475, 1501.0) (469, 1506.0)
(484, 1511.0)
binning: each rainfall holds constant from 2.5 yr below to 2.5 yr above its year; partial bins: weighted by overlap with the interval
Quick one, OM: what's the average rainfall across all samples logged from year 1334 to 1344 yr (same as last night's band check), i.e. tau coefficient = 466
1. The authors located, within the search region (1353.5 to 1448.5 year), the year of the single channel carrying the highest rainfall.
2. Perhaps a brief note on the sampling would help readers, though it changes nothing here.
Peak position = 1406.0 yr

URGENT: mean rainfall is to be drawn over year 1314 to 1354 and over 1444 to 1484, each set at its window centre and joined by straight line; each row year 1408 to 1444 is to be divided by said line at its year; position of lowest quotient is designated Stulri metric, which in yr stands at 1436.0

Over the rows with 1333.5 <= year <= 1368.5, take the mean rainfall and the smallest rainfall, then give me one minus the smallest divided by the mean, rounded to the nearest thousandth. 0.031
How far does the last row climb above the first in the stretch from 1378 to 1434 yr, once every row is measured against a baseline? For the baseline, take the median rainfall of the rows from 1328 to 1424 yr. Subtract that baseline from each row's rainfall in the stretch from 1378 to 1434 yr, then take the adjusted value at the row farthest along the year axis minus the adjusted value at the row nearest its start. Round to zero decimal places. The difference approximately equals -8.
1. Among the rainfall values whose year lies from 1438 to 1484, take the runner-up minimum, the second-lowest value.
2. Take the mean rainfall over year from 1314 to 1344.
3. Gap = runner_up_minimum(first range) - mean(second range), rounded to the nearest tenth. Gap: -1.0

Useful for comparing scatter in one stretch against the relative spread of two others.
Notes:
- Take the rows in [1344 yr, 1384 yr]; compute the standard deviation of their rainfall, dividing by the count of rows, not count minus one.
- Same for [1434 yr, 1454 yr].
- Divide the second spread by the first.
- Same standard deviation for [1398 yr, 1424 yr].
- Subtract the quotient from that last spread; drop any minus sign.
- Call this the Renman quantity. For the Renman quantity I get 5.4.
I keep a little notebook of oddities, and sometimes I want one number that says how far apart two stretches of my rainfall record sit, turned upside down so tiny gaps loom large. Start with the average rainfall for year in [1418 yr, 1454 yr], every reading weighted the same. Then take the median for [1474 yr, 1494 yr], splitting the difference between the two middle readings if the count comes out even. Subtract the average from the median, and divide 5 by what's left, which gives 0.6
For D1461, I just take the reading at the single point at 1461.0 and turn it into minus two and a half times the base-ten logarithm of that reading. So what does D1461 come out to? -6.66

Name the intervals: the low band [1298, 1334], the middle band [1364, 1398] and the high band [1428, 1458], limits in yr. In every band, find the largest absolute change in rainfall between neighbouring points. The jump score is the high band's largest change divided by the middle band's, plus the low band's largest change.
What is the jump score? 21.2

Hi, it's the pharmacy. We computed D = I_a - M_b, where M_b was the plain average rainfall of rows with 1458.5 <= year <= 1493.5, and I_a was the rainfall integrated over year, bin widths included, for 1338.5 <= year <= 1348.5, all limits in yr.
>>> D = 4133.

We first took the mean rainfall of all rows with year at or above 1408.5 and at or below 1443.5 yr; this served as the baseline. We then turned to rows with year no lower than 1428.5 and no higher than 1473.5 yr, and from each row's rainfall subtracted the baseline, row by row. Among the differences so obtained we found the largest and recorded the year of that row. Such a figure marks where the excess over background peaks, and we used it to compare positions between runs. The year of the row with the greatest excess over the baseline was 1471.0 yr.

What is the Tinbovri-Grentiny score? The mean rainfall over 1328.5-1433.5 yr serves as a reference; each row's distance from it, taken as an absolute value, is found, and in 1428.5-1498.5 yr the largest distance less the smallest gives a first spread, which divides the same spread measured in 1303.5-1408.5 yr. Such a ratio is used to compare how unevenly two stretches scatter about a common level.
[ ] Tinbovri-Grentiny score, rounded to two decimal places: 0.53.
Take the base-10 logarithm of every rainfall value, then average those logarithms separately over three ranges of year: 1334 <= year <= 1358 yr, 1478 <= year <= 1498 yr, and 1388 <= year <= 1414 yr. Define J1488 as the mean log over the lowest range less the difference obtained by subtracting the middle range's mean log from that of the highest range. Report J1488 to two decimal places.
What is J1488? 2.66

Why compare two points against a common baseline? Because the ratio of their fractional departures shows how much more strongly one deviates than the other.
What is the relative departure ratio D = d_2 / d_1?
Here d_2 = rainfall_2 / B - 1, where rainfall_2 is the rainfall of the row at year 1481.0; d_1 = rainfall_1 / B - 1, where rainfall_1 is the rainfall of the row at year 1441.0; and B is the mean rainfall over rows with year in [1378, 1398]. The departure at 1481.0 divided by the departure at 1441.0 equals 0.4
